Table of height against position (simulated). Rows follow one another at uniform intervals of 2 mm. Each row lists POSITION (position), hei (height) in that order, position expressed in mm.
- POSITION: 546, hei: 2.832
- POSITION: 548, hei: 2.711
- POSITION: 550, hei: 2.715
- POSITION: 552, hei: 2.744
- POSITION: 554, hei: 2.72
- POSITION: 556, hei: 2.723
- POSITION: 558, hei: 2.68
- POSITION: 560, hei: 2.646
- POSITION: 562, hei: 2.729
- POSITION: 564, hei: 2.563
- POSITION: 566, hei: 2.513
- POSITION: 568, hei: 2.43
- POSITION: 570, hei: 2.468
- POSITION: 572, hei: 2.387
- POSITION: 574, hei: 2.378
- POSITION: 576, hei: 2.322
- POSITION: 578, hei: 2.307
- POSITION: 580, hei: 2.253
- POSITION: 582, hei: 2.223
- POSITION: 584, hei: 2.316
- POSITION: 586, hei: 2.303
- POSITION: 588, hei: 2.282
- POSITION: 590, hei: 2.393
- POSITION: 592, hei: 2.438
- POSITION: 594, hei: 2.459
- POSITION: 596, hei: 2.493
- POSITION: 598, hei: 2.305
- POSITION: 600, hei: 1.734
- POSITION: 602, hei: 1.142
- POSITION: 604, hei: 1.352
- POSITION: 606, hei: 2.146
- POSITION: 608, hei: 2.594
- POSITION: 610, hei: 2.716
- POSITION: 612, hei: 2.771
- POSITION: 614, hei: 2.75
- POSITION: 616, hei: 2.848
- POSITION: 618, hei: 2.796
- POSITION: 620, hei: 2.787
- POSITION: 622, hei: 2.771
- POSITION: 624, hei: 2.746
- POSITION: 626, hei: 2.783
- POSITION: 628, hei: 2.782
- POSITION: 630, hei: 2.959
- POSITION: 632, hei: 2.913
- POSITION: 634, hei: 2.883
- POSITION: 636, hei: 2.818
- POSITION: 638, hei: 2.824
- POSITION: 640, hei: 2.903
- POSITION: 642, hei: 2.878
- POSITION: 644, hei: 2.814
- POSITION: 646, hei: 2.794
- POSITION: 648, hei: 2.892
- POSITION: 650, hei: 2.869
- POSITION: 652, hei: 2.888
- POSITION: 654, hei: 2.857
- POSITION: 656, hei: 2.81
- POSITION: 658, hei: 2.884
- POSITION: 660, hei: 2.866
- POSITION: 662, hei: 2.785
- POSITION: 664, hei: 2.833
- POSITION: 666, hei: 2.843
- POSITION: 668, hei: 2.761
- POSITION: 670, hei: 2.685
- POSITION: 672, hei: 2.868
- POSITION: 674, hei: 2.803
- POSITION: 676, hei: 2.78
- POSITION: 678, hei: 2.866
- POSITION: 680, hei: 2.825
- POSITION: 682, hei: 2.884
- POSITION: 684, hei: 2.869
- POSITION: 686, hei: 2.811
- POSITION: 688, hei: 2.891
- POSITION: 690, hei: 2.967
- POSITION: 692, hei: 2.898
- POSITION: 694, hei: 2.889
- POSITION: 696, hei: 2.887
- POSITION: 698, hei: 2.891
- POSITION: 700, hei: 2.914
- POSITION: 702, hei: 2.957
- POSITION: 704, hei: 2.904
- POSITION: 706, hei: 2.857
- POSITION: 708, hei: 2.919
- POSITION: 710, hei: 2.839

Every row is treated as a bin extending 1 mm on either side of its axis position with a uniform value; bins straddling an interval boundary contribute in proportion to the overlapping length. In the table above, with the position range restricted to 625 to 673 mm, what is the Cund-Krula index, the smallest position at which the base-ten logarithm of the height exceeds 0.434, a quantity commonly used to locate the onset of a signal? 626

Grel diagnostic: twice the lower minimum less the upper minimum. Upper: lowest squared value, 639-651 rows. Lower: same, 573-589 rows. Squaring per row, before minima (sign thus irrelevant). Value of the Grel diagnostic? 2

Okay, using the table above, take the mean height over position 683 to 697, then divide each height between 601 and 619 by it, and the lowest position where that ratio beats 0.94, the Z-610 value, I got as 610 mm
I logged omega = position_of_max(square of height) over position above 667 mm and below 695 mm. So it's 690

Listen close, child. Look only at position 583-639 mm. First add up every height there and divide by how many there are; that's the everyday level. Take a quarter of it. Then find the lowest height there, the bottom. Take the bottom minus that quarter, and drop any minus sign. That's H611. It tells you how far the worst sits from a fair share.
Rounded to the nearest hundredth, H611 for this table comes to 0.52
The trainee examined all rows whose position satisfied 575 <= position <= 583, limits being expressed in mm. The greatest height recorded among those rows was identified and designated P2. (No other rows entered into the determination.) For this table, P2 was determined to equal 2.322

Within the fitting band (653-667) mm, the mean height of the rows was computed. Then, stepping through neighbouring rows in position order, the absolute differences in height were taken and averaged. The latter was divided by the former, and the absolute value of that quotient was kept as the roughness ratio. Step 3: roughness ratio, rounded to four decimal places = 0.0163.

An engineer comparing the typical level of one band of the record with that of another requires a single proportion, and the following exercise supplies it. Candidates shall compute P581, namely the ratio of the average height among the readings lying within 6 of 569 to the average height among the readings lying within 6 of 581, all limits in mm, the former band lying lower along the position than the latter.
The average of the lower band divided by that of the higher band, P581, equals 1.1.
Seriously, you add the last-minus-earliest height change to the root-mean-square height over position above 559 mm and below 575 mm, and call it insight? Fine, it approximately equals 2.25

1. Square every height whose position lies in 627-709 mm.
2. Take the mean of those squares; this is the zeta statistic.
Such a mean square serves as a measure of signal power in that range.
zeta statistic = 8.18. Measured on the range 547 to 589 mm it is 6.26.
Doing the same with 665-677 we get 7.79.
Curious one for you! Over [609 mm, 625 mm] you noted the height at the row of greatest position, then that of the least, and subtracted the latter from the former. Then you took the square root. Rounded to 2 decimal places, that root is 0.17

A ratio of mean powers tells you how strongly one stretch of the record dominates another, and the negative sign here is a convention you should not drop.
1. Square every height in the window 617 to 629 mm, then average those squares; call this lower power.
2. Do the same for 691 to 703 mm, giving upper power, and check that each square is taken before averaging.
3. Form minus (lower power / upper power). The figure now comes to -0.91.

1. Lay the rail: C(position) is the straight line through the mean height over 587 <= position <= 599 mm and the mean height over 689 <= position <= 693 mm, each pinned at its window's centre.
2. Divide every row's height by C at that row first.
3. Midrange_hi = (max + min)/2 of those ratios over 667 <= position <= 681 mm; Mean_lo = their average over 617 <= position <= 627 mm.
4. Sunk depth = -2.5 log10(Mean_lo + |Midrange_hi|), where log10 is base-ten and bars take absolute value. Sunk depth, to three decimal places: -0.790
